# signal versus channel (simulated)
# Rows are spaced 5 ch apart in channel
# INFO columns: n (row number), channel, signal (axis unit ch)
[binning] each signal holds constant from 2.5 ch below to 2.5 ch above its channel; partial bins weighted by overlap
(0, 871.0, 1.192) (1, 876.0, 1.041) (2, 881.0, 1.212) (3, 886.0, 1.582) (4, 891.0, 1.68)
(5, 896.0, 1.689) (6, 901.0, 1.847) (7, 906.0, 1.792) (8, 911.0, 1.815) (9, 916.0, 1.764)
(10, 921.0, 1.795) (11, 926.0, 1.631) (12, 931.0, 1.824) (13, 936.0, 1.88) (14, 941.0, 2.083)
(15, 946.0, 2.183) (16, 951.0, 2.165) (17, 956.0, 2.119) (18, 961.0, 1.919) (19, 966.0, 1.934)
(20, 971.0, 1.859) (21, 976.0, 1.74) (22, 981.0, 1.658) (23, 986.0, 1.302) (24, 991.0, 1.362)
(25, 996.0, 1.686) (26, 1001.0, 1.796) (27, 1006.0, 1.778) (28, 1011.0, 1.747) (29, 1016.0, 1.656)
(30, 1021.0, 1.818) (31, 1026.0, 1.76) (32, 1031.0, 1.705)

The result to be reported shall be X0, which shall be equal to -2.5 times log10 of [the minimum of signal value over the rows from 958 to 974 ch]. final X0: -0.67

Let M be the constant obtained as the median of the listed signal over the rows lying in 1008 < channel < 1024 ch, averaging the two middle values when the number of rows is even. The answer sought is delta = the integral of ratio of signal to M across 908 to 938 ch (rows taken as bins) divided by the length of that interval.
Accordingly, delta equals 1.02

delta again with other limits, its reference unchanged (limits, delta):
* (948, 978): 1.12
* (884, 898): 0.95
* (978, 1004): 0.90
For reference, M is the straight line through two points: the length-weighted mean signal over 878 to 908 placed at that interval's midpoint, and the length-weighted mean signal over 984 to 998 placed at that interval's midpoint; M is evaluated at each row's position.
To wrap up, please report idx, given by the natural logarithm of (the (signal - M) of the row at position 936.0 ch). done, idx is -1.09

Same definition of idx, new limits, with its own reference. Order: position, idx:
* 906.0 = -1.64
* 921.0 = -1.50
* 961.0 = -0.87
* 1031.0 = -1.11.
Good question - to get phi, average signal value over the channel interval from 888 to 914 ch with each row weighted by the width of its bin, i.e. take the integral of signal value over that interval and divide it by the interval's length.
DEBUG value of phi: 1.76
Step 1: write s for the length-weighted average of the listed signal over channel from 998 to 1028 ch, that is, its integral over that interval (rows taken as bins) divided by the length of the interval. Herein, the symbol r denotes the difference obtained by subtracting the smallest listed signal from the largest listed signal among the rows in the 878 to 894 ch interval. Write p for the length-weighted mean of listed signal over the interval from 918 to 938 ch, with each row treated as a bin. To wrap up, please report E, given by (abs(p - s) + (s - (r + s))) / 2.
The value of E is -0.22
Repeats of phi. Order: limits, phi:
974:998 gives 1.54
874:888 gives 1.28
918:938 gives 1.78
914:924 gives 1.77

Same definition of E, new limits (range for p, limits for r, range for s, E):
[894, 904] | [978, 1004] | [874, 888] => 0.00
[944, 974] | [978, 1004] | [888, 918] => -0.12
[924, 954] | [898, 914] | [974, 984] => 0.12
